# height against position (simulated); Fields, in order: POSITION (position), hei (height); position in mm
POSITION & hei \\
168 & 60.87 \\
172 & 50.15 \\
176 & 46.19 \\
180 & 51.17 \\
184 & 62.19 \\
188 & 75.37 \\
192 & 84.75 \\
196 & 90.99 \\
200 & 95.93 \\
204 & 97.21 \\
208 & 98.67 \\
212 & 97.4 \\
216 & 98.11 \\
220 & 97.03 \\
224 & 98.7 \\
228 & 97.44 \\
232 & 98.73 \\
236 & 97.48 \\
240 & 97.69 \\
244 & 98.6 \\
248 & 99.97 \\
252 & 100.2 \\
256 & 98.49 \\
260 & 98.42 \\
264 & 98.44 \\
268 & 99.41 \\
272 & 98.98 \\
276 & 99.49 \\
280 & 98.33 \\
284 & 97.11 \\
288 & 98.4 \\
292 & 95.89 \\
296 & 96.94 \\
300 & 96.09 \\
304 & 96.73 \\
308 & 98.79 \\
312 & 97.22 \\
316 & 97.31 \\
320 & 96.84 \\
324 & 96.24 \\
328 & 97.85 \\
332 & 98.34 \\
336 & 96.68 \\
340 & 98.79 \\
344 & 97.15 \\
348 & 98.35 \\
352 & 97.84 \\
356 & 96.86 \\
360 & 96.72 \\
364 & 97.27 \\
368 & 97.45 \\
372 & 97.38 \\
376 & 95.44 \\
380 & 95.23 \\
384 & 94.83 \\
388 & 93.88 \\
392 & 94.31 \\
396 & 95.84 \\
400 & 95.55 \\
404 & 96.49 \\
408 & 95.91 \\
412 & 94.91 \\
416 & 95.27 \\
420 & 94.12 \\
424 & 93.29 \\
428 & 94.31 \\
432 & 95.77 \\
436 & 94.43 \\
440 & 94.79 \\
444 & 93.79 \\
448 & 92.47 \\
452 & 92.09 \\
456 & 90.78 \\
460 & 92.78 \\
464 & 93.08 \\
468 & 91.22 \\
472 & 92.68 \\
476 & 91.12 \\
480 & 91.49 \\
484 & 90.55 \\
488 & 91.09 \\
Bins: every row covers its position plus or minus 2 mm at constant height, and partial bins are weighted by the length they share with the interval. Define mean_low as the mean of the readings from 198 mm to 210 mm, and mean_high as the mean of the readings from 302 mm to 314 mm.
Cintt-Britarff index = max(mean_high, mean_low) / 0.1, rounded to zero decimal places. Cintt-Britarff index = 976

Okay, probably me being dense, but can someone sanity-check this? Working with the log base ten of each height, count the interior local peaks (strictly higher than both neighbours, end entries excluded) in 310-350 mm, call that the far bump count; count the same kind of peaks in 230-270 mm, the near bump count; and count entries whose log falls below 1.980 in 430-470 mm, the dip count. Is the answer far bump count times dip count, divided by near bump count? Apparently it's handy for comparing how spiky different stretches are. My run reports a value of 27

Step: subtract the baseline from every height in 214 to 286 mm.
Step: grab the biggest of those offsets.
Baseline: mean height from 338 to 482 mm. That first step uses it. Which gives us 5.4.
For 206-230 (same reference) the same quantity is 3.9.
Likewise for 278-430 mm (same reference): 4.0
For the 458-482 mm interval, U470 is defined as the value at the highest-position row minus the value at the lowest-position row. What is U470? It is -1.3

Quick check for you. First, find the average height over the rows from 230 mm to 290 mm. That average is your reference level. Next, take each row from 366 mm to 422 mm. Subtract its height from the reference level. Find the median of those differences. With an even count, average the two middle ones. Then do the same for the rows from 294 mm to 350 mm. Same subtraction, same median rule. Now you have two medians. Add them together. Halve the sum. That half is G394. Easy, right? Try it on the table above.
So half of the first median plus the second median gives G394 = 2.4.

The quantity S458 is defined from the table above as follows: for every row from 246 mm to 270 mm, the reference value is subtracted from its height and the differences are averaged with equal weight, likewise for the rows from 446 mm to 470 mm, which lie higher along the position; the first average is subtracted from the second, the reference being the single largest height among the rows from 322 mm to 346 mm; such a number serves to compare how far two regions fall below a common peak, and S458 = -7.1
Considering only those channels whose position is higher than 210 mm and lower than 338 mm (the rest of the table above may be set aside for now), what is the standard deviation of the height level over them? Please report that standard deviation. 1.1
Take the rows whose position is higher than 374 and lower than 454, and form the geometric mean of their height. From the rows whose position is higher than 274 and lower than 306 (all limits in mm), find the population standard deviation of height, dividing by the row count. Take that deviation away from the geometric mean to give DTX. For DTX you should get 93.5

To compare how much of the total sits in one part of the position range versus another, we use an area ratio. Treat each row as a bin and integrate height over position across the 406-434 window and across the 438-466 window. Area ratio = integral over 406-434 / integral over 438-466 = 1.02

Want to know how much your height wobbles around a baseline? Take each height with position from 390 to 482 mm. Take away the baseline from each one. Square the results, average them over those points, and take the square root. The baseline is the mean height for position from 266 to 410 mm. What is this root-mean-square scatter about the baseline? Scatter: 3.6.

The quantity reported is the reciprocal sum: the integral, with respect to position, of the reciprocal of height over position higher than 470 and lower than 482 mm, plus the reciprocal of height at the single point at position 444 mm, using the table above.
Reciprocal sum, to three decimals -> 0.141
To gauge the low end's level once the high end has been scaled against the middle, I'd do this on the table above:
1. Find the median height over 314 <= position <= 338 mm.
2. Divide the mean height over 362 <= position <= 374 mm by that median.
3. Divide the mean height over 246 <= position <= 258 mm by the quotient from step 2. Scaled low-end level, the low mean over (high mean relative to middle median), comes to 99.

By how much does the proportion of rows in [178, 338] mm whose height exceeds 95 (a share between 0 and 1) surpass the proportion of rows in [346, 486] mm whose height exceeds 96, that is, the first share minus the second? 0.6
